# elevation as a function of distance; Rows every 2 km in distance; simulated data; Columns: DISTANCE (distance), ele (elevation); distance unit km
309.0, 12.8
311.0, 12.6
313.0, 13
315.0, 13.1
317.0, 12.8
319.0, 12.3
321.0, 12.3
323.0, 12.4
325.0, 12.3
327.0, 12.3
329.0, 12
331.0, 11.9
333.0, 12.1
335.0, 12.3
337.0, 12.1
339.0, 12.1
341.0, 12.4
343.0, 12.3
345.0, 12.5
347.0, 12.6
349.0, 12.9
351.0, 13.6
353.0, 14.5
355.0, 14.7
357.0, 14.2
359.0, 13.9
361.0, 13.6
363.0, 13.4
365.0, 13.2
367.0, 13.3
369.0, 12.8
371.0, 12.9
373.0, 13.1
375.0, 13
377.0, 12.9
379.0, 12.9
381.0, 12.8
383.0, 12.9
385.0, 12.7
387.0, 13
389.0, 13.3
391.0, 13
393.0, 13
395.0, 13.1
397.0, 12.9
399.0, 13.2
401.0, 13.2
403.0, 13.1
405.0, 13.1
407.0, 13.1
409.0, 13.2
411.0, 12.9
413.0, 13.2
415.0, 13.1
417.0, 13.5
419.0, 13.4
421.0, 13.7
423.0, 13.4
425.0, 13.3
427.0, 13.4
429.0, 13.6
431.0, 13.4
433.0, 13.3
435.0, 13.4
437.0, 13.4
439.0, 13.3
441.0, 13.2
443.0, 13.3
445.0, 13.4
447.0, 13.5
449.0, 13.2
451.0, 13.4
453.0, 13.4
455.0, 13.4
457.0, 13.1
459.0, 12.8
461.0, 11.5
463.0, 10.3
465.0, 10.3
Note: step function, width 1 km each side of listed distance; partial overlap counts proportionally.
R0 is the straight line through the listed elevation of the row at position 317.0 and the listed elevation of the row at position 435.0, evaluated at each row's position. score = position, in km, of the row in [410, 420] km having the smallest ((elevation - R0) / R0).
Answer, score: 411.0 km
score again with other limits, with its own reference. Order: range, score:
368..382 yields 381.0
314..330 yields 329.0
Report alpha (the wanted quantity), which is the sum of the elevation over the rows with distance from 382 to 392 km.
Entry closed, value 64.9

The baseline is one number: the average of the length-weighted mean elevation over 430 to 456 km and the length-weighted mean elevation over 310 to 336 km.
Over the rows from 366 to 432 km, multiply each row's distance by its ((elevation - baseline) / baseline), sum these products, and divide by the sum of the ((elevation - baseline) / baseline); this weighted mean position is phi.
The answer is 411.9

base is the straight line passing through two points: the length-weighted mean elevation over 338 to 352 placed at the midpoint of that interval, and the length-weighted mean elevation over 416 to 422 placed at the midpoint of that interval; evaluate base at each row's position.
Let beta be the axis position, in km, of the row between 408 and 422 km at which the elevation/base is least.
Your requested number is 411.0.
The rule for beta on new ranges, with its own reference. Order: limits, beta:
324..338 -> 331.0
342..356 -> 343.0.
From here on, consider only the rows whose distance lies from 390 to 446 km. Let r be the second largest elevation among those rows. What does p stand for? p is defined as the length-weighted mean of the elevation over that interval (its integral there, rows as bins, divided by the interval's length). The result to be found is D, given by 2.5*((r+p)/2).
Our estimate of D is 33.6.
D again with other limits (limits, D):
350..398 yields 34.7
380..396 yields 32.6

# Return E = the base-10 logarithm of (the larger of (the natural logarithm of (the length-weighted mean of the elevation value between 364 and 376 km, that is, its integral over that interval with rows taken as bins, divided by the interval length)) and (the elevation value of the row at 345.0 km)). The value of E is 1.10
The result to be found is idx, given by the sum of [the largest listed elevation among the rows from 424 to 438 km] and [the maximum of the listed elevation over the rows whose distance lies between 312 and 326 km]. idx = 26.7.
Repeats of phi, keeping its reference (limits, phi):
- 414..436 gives 425.2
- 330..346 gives 337.0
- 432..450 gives 441.0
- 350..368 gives 357.0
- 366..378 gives 370.3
